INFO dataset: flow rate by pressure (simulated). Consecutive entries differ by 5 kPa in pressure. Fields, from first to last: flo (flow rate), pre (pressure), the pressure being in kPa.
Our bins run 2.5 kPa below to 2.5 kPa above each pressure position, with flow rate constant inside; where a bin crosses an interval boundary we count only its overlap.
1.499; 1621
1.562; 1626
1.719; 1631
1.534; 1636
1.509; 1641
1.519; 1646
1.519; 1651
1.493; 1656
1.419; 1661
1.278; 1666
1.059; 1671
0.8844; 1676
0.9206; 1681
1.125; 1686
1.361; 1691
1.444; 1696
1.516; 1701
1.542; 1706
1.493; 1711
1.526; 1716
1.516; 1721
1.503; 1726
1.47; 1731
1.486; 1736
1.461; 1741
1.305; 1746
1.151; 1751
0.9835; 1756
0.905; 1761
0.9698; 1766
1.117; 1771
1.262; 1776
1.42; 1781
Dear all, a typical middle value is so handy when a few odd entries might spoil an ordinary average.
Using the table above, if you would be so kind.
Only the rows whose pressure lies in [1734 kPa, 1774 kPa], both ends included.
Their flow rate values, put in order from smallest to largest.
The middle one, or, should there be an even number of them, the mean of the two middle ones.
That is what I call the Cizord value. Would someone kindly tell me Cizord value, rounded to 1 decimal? 1.1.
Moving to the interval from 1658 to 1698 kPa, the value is 1.2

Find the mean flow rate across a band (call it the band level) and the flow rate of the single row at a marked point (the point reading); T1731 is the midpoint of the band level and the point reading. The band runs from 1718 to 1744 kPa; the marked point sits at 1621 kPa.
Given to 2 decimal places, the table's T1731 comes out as 1.49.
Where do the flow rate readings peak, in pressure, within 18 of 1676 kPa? 1661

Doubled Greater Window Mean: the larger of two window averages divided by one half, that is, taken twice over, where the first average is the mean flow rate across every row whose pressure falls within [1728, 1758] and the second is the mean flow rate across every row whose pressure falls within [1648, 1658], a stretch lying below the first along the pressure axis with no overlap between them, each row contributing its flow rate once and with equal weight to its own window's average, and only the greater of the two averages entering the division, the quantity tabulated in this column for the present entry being 3.01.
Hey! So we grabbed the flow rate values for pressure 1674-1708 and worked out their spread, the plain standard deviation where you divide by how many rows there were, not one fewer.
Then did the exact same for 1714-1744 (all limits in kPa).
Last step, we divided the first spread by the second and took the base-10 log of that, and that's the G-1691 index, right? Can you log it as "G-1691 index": 1.0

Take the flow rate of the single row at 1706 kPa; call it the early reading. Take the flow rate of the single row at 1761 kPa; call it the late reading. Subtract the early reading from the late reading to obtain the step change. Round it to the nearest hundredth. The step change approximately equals -0.64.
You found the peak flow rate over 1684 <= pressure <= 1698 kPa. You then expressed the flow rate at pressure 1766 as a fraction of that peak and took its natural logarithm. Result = -0.40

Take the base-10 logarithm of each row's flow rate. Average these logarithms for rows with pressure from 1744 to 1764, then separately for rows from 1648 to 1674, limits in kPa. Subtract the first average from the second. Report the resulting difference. 0.10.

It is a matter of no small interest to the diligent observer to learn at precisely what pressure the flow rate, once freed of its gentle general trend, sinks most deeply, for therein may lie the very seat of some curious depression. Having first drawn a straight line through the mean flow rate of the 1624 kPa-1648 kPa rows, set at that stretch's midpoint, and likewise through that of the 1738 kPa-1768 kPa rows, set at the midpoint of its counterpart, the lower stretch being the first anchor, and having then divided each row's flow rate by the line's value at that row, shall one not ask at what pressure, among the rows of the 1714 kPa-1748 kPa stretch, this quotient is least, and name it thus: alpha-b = 1746 kPa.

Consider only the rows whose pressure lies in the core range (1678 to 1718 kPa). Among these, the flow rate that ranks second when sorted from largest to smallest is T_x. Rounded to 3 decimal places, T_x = 1.526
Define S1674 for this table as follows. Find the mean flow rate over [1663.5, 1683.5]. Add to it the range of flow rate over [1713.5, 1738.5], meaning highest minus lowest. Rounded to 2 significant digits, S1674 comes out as 1.1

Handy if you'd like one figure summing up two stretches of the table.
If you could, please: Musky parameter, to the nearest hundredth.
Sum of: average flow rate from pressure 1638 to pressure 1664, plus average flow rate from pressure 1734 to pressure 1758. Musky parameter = 2.77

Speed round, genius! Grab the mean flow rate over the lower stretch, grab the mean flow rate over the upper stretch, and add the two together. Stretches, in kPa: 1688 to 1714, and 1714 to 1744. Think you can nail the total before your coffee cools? 2.96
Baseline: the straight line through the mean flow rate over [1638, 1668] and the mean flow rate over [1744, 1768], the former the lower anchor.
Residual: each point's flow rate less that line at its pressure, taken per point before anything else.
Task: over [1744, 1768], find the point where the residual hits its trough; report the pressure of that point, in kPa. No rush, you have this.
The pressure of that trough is 1761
